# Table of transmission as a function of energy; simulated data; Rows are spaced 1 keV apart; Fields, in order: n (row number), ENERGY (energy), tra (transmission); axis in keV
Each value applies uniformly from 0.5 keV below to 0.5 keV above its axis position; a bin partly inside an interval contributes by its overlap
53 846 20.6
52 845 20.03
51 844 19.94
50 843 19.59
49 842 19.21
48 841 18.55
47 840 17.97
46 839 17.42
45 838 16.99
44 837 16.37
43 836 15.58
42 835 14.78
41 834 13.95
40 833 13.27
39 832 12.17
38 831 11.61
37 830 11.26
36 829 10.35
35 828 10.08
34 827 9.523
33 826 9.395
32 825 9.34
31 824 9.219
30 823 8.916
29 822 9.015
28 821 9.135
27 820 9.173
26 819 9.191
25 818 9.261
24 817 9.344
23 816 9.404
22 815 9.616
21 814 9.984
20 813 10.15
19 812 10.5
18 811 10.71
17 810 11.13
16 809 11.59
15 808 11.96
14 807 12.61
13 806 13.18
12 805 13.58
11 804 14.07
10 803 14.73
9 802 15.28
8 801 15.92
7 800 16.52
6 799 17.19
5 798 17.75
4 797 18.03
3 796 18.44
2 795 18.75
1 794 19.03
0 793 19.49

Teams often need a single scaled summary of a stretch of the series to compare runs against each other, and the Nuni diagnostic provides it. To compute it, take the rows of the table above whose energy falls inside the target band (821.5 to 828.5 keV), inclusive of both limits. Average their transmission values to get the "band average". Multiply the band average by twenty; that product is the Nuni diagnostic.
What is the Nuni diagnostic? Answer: 187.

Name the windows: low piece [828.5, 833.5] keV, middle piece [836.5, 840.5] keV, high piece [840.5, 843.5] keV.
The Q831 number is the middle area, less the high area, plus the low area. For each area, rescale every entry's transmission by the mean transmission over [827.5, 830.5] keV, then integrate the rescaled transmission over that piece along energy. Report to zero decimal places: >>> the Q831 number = 7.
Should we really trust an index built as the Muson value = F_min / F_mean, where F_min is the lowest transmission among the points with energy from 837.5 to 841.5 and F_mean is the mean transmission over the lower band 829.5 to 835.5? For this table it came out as 1.32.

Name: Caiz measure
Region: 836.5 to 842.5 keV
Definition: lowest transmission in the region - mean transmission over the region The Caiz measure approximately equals -1.38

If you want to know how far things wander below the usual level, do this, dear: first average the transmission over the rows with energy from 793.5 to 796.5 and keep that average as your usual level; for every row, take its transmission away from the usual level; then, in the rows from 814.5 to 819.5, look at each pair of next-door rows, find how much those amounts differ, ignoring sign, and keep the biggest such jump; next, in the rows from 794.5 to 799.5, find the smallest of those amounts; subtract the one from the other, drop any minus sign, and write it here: 0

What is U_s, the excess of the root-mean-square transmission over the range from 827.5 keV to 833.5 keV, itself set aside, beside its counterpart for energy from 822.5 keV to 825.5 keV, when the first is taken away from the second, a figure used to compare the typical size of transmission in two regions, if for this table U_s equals -2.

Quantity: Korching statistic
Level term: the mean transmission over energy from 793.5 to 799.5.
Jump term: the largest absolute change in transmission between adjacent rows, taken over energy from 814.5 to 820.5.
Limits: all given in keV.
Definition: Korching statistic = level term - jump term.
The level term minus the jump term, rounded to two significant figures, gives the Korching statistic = 18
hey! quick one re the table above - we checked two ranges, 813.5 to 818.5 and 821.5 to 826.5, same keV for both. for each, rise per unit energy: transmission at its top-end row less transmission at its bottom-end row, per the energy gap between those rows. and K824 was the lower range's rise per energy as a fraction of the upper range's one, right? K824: -1.9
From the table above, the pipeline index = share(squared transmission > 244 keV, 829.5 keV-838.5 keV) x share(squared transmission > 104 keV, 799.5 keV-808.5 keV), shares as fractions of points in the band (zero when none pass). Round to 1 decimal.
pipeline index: 0.2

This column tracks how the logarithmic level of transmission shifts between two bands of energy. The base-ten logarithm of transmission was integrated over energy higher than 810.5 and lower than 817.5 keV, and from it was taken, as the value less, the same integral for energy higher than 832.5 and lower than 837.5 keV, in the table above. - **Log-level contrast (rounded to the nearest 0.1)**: 1.1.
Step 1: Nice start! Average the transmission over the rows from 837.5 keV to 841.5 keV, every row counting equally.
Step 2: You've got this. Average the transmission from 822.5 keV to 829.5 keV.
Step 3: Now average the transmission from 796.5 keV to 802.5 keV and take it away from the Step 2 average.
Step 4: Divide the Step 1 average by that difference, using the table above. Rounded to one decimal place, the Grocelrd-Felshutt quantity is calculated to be -2.5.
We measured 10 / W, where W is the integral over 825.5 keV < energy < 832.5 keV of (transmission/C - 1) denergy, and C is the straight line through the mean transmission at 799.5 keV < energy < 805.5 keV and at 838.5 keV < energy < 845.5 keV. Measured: -3.58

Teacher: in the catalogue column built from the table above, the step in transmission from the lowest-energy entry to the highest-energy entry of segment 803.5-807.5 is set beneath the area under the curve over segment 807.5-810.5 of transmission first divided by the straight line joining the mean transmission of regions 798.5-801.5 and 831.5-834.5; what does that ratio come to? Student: -1.5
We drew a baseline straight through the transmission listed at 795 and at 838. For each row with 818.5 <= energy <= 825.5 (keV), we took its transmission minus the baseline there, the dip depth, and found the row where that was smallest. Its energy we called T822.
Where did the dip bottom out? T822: 823 keV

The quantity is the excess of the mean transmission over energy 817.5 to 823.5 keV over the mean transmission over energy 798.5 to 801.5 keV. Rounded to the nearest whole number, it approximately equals -7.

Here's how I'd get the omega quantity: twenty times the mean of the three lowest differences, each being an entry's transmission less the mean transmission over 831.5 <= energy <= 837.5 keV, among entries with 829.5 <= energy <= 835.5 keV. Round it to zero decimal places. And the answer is -53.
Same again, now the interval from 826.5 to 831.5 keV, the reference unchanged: -87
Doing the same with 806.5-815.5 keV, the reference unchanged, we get -89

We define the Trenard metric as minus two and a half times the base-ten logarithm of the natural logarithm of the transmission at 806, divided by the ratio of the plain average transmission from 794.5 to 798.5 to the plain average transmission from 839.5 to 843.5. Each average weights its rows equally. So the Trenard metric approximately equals -1.1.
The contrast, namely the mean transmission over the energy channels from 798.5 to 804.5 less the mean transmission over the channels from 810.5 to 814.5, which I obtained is 5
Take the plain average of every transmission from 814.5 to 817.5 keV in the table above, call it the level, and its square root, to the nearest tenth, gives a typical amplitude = 3.1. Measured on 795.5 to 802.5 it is 4.1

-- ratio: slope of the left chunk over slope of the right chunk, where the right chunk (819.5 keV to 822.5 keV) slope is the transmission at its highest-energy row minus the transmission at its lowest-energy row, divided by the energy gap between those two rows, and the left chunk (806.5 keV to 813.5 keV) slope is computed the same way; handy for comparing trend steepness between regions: 5.2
